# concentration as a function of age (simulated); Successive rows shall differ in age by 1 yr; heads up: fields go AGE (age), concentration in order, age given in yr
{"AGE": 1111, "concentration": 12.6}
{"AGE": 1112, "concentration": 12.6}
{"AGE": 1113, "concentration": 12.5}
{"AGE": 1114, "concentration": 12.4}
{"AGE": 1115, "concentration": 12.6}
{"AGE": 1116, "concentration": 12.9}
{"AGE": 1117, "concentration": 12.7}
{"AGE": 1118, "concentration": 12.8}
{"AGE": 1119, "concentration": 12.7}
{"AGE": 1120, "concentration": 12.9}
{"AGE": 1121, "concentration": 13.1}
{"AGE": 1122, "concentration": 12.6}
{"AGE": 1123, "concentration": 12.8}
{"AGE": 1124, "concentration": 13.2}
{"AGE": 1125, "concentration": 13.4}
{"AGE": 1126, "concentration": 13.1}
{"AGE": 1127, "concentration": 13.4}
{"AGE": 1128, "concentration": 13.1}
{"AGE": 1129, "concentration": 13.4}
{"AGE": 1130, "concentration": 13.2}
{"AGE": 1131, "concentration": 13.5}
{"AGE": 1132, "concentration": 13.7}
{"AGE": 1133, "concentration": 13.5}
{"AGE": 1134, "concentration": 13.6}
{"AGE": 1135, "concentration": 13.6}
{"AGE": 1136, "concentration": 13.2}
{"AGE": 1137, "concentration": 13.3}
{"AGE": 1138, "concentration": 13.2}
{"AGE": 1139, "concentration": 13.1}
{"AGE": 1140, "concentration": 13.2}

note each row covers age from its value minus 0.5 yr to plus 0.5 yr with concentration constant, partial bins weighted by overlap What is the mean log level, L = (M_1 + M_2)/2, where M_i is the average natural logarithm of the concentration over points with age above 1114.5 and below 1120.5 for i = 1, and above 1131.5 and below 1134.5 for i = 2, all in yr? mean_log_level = 2.58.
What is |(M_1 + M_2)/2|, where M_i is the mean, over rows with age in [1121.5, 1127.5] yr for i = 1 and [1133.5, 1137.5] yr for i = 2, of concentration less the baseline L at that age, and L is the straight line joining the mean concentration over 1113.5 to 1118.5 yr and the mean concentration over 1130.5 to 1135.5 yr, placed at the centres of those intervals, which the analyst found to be 0.17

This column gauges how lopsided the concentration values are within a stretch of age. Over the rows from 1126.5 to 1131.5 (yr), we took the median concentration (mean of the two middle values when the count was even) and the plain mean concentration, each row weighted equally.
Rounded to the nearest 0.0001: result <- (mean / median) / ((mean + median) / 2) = 0.0744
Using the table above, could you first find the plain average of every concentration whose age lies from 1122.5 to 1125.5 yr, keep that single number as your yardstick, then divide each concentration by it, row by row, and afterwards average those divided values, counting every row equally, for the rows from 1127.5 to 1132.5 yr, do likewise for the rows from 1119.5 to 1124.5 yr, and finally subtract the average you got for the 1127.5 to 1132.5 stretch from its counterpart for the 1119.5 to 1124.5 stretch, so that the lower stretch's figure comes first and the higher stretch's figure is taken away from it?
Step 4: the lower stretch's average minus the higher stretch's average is -0.035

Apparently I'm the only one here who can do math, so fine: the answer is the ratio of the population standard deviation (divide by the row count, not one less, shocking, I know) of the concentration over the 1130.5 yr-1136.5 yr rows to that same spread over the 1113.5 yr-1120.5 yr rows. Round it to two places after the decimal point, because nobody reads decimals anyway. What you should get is 0.96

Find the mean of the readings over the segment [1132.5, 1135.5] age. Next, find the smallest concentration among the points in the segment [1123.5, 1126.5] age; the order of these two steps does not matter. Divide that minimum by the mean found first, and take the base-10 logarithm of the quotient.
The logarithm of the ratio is -0.0152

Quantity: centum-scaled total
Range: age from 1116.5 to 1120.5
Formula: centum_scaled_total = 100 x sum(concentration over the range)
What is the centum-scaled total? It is 5110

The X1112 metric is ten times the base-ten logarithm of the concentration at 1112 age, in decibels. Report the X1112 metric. 11.0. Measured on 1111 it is 11.0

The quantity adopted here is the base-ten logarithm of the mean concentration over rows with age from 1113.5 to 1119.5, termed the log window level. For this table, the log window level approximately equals 1.10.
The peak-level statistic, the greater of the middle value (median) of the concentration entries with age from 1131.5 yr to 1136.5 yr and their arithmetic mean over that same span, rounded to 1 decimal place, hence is 13.6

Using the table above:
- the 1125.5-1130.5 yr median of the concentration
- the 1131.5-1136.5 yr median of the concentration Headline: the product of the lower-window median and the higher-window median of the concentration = 180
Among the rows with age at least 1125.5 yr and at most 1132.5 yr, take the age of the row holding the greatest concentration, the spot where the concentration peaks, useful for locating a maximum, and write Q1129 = 1132 yr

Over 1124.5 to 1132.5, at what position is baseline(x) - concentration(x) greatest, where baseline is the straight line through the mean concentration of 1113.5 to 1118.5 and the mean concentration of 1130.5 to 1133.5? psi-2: 1130 yr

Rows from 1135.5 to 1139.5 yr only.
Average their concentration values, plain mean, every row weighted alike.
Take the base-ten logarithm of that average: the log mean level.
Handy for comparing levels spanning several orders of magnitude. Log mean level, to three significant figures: 1.12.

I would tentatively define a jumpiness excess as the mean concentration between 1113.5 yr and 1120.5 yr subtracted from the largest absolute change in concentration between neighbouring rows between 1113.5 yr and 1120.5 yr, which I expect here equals -12.4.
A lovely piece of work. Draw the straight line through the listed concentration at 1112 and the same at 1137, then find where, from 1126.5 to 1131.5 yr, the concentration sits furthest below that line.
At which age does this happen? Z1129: 1128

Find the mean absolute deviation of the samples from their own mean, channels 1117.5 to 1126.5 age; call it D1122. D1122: 0.22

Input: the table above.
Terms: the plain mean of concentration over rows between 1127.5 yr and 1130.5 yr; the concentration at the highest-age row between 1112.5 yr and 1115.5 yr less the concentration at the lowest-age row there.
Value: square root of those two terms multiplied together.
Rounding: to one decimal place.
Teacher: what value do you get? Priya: 1.2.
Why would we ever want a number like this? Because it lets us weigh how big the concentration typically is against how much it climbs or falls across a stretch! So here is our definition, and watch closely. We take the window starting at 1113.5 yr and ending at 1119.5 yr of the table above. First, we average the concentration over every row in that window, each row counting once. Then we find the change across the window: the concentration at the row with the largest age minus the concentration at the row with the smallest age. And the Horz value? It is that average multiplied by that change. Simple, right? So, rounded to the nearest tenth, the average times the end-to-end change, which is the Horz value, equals 3.8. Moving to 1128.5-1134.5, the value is 2.7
